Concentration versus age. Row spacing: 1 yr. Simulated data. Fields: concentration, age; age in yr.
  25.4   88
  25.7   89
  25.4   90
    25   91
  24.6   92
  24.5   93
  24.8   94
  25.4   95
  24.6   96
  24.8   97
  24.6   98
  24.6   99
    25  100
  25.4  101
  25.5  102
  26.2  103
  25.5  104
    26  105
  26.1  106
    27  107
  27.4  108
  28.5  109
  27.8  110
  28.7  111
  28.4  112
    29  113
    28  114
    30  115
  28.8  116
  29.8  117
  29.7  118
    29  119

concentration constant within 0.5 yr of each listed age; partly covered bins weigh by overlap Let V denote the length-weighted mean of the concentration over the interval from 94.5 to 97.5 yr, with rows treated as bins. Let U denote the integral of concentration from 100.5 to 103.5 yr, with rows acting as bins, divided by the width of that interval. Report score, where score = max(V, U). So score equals 25.7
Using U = 25.7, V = 25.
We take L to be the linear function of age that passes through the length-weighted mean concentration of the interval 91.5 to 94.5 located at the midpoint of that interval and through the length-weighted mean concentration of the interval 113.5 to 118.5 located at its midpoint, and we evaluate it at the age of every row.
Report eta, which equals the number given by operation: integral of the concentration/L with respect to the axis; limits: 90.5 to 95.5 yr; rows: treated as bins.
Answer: 5.0 yr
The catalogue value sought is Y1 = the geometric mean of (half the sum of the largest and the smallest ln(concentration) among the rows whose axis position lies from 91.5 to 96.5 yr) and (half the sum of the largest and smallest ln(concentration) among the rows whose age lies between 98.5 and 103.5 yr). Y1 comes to 3.23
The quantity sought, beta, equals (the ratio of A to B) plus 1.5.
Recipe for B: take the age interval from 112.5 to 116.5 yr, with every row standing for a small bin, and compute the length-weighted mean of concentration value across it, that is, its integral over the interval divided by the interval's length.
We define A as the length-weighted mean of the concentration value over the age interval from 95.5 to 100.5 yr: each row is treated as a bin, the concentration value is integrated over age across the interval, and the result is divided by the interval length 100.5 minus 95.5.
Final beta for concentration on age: 2.35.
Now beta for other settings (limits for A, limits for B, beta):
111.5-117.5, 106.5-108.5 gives 2.57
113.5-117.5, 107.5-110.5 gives 2.54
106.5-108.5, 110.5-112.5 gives 2.45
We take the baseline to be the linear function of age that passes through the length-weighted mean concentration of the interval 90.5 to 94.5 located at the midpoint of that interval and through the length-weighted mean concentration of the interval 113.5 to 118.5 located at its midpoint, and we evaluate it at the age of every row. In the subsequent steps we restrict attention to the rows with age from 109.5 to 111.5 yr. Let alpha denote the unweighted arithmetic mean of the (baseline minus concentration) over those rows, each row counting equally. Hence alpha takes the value -0.1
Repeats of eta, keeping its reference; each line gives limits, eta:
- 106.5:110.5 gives 4.0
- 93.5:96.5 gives 3.0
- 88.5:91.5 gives 3.2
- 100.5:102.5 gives 1.9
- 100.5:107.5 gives 6.8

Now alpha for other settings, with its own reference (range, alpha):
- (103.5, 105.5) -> 1.3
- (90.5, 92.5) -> -0.3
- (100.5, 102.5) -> 1.0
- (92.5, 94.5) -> 0.3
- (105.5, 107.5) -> 0.9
